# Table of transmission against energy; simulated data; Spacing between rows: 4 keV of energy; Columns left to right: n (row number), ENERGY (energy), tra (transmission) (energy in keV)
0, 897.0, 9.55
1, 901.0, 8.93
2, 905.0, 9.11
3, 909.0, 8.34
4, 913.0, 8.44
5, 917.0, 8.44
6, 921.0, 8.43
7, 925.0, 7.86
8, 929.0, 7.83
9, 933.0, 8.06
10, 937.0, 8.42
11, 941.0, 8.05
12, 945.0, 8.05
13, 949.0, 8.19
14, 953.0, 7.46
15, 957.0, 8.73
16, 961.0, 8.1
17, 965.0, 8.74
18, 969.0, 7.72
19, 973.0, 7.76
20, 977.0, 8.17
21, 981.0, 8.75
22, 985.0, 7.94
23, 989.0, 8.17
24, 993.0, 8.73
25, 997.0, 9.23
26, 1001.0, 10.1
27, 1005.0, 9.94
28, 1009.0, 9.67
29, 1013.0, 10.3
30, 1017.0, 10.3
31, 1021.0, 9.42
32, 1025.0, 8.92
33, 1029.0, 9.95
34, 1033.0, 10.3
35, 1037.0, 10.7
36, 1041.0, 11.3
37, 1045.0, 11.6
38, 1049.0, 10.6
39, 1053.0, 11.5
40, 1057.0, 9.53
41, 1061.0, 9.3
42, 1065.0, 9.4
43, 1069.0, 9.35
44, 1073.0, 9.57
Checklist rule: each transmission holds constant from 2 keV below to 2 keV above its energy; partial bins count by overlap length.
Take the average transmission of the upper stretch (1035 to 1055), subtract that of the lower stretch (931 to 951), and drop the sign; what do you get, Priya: 3.0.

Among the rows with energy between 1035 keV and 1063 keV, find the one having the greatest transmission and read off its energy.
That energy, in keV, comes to 1045.0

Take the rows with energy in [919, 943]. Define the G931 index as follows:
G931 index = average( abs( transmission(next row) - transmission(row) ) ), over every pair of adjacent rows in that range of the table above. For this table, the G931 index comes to 0.31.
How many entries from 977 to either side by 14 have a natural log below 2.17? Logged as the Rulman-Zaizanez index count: 7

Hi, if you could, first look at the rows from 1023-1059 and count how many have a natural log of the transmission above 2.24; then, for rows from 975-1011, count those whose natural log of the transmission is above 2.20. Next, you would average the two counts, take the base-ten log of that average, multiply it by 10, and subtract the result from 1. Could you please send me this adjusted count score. -6.8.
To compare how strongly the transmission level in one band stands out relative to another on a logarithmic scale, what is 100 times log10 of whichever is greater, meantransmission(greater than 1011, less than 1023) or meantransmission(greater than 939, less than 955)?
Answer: 100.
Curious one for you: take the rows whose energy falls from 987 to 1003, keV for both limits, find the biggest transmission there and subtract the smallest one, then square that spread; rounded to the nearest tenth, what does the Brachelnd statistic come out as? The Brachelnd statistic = 3.7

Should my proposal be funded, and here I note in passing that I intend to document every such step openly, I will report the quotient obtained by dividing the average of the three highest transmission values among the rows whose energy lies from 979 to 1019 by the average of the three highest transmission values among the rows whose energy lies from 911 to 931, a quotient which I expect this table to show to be 1.21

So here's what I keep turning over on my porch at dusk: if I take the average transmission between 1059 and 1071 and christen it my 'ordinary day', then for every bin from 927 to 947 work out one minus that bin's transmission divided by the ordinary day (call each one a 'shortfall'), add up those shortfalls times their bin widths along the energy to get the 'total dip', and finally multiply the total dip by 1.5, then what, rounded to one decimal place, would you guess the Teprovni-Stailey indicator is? 4.1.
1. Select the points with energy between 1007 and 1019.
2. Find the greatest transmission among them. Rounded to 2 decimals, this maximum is 10.30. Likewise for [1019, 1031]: 9.95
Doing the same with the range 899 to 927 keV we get 9.11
